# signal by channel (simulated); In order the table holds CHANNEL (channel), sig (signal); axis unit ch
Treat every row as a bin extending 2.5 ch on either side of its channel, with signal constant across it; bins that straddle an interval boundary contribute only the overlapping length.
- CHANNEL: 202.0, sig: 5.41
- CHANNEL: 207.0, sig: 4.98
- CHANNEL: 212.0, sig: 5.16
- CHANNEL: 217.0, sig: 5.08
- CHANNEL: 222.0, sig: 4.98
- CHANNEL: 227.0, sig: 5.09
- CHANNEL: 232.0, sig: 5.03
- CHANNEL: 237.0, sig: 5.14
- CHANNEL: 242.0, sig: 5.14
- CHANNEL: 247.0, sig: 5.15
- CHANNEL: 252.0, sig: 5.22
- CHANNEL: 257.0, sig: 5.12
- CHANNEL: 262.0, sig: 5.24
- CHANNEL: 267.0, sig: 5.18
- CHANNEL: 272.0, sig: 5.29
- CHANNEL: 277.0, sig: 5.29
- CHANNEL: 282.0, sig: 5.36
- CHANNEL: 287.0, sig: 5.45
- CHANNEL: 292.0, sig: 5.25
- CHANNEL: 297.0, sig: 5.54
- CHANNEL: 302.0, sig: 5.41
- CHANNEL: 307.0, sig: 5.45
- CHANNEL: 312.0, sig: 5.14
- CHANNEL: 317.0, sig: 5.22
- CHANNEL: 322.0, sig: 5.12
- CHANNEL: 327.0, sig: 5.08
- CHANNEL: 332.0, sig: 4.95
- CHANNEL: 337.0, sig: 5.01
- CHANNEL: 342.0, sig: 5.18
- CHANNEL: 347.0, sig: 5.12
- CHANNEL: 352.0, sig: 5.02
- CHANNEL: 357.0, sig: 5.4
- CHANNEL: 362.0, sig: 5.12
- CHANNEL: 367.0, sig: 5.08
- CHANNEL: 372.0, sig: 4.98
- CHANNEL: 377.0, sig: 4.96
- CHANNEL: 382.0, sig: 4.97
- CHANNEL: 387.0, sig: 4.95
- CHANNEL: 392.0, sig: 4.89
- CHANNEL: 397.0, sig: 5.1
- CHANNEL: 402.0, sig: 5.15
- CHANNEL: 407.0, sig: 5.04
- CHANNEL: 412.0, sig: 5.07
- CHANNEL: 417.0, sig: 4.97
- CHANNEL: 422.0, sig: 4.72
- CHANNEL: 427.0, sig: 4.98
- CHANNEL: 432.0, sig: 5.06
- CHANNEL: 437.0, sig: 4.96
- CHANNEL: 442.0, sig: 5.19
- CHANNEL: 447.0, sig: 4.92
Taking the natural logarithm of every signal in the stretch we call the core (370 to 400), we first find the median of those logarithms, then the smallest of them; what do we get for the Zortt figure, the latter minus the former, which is -0.015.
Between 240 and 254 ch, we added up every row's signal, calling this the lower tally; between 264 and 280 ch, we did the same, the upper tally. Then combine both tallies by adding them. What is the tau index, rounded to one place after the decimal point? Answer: 31.3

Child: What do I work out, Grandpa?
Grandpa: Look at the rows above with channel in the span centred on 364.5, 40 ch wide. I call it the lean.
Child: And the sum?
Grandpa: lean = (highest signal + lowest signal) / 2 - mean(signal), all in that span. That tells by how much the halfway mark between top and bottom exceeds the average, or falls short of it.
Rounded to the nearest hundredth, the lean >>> 0.10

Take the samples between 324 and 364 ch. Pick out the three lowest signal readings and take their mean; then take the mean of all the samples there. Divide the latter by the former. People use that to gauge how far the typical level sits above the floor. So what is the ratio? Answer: 1.02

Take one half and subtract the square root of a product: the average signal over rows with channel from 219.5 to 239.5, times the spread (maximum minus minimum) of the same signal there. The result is -0.4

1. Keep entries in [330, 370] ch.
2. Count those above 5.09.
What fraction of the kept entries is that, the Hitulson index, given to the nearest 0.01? 0.50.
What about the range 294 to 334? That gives 0.75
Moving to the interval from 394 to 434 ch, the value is 0.25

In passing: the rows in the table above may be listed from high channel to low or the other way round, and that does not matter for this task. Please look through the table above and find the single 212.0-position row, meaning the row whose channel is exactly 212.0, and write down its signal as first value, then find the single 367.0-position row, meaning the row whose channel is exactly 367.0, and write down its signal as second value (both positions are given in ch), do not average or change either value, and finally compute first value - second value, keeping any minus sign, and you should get 0.08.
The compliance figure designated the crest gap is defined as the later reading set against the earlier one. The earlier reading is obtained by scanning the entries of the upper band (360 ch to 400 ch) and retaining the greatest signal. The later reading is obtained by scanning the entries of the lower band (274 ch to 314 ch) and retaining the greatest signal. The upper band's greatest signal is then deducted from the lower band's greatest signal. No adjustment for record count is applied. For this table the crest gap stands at 0.42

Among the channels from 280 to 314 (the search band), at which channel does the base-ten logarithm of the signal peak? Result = 297.0 ch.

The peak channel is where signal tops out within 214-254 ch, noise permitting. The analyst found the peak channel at 252.0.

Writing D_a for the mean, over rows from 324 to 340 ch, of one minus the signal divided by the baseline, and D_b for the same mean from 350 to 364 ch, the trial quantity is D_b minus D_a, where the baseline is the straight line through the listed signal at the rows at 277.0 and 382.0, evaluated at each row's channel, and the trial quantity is -0.048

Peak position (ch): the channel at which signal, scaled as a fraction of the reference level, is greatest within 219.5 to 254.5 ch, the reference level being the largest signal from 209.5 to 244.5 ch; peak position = 252.0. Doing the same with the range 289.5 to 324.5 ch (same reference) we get 297.0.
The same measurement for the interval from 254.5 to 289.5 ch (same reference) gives 287.0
